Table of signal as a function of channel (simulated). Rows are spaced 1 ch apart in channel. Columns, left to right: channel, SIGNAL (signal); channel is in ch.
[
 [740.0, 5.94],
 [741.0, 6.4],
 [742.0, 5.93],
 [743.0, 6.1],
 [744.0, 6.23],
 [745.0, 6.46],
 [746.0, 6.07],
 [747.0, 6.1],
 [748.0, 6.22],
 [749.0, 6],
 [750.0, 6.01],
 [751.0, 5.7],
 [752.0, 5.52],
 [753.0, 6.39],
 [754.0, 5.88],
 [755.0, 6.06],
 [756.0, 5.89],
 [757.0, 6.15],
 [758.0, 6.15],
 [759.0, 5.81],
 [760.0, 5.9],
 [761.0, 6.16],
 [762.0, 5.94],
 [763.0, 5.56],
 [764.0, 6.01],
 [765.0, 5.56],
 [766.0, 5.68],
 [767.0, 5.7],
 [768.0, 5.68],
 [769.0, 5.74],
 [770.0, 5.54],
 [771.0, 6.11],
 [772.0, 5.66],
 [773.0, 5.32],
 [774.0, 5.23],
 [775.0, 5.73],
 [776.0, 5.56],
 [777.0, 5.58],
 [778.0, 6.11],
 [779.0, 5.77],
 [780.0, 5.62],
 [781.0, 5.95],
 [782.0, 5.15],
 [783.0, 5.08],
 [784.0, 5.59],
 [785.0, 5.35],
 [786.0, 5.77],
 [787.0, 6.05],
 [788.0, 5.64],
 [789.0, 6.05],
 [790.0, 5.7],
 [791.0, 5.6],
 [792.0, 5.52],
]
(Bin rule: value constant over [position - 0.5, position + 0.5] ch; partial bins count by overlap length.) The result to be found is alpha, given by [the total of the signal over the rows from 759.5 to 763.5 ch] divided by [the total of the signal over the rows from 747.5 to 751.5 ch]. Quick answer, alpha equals 0.98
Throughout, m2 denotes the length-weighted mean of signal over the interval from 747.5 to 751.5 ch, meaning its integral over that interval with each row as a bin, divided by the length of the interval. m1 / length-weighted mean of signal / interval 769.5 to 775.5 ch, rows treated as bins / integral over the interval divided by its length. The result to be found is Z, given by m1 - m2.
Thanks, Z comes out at -0.38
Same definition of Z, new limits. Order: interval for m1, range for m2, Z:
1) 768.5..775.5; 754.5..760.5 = -0.37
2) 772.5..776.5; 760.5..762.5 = -0.59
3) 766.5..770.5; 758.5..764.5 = -0.23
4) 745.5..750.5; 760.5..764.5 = 0.16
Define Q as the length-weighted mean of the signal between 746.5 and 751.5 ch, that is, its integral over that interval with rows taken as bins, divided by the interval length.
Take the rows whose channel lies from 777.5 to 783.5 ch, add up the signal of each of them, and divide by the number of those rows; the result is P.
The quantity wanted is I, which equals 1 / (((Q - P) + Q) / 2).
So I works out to 0.313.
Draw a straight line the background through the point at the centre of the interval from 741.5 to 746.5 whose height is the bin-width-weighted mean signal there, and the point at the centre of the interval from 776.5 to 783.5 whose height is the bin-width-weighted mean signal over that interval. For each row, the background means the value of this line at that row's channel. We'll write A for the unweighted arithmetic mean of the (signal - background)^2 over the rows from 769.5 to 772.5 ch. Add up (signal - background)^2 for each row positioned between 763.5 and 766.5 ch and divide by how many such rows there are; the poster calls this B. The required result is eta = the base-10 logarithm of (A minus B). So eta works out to -1.7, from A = 0.062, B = 0.04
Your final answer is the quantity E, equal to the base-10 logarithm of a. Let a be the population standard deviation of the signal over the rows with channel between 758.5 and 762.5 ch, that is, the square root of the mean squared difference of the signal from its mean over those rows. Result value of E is -0.89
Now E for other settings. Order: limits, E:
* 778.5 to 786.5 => -0.53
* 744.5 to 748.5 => -0.81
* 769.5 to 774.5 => -0.51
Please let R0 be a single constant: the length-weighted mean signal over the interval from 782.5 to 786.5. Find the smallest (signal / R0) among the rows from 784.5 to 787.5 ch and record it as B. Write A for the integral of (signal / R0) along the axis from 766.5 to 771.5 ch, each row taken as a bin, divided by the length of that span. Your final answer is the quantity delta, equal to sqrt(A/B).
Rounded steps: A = 1.06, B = 0.98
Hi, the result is 1.04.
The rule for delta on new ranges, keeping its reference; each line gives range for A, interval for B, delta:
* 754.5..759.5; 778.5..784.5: 1.09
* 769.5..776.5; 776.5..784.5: 1.05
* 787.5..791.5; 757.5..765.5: 1.02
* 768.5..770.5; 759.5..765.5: 1.01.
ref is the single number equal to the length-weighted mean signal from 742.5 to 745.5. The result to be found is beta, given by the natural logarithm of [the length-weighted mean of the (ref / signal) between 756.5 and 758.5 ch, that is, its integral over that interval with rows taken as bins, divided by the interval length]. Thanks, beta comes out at 0.02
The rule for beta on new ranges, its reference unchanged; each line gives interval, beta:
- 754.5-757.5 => 0.04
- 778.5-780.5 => 0.10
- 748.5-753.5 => 0.06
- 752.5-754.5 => 0.02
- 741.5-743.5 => 0.04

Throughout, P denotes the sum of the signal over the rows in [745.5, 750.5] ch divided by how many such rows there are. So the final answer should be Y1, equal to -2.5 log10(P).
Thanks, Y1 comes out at -1.96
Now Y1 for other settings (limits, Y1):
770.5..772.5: -1.92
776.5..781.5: -1.91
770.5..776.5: -1.87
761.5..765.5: -1.90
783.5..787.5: -1.89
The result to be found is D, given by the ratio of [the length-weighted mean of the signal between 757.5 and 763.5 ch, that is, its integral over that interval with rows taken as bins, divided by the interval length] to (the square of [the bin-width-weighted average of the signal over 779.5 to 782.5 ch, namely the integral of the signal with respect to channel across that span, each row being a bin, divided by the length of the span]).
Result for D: 0.191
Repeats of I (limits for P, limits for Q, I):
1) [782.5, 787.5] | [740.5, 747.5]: 0.294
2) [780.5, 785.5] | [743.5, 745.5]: 0.275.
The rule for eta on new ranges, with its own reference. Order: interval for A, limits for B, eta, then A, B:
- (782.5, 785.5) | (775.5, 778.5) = -2.0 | 0.089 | 0.08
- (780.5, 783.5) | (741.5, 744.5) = -0.8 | 0.181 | 0.03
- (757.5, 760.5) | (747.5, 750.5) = -2.0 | 0.019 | 0.01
